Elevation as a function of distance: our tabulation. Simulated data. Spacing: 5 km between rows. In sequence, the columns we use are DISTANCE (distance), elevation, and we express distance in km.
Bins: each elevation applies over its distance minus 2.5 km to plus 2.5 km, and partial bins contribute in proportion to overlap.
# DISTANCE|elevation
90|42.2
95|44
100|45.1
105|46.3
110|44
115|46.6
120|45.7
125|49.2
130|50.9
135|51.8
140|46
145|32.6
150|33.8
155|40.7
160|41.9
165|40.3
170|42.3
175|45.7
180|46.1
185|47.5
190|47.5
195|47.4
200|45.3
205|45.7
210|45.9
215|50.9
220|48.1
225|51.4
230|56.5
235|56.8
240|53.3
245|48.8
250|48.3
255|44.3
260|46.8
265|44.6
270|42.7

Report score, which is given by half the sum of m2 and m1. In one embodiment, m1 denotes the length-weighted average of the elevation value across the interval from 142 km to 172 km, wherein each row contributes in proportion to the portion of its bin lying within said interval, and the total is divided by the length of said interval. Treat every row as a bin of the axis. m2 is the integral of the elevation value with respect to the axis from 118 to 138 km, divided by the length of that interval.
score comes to 44.0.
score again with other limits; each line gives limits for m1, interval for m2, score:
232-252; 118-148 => 48.9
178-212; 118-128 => 47.1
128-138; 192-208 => 48.6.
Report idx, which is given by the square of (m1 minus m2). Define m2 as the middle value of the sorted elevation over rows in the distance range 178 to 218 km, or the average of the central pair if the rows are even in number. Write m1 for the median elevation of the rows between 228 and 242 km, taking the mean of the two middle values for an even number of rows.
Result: 95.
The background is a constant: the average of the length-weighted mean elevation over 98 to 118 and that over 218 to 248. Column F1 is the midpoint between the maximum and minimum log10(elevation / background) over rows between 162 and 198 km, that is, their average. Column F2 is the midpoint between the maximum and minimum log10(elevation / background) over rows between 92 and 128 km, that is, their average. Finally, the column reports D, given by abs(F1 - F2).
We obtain 0.03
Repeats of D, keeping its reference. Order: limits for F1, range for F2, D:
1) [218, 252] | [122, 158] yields 0.10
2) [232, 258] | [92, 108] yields 0.05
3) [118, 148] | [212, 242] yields 0.10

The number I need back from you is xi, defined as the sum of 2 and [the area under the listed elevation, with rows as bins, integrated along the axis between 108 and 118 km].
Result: 456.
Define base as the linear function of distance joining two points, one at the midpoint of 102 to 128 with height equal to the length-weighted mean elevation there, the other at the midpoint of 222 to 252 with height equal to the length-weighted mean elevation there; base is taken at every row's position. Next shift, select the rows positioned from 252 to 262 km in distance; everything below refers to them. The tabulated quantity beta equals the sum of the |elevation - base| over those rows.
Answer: 16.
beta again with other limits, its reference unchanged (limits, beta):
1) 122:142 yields 12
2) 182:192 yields 5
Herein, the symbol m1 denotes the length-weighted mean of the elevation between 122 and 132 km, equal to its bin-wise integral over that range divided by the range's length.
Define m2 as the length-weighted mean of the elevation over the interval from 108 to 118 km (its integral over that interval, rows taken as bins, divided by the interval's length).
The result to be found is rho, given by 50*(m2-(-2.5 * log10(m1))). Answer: 2481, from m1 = 49.8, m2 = 45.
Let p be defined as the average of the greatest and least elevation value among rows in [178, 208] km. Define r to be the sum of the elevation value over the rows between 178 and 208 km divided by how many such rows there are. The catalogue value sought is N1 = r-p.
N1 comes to 0.2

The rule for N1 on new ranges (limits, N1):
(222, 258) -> 0.8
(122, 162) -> 1.2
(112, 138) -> 0.1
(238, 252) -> -0.7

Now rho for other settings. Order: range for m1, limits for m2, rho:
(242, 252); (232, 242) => 2972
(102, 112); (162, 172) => 2271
